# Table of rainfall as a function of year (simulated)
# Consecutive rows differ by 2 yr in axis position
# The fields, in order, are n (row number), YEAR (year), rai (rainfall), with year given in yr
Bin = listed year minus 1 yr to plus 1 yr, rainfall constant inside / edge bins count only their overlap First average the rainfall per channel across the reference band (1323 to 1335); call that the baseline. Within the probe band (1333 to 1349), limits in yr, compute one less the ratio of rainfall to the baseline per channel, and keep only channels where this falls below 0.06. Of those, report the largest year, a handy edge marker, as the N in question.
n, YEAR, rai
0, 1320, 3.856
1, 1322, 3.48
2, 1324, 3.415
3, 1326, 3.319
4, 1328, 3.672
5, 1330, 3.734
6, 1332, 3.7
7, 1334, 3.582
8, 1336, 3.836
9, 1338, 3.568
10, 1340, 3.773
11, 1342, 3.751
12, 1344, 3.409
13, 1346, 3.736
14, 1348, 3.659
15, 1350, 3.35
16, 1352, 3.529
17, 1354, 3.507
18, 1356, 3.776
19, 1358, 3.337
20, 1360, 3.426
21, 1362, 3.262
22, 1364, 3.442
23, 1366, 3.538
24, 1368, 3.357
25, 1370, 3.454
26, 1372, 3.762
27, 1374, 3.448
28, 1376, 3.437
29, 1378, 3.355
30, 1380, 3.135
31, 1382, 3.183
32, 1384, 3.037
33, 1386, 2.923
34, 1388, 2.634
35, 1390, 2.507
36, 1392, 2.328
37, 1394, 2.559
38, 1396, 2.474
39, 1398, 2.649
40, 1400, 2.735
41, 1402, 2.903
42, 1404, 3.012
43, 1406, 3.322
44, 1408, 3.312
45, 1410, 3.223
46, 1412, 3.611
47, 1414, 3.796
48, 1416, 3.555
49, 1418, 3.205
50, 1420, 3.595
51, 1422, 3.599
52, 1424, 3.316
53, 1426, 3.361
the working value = 1348 yr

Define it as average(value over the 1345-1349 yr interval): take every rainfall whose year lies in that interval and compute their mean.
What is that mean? 3.7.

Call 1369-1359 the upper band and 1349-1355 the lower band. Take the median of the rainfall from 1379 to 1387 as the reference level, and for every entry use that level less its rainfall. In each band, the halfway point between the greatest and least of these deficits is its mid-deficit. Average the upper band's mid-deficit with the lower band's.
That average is -0.3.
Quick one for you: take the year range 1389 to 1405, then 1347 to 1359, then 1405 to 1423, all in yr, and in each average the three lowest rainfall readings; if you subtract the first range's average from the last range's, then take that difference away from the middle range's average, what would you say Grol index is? 2.6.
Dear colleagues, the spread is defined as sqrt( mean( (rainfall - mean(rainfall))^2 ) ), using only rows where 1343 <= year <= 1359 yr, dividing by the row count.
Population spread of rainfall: 0.16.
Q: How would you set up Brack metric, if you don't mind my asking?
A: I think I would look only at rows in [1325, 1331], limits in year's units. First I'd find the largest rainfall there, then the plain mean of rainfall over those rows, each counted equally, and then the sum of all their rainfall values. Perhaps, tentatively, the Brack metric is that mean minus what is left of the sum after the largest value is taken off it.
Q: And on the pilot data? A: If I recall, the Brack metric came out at -3.4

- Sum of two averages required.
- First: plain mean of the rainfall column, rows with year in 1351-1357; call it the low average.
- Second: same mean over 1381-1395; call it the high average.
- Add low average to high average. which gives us 6.3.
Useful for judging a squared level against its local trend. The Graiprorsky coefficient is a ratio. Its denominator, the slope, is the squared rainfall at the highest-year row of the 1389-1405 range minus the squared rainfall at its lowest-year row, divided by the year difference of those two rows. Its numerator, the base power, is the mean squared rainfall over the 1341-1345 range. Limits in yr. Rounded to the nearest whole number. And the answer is 65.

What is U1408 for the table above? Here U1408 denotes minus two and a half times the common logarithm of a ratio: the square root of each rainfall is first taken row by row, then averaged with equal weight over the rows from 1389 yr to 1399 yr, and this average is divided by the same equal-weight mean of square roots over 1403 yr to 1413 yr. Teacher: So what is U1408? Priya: 0.15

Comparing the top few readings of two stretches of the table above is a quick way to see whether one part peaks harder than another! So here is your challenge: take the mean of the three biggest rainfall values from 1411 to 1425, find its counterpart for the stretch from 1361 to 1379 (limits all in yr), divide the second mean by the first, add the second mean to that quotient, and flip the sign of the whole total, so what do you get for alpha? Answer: -4.56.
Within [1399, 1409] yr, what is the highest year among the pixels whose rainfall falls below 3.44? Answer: 1408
